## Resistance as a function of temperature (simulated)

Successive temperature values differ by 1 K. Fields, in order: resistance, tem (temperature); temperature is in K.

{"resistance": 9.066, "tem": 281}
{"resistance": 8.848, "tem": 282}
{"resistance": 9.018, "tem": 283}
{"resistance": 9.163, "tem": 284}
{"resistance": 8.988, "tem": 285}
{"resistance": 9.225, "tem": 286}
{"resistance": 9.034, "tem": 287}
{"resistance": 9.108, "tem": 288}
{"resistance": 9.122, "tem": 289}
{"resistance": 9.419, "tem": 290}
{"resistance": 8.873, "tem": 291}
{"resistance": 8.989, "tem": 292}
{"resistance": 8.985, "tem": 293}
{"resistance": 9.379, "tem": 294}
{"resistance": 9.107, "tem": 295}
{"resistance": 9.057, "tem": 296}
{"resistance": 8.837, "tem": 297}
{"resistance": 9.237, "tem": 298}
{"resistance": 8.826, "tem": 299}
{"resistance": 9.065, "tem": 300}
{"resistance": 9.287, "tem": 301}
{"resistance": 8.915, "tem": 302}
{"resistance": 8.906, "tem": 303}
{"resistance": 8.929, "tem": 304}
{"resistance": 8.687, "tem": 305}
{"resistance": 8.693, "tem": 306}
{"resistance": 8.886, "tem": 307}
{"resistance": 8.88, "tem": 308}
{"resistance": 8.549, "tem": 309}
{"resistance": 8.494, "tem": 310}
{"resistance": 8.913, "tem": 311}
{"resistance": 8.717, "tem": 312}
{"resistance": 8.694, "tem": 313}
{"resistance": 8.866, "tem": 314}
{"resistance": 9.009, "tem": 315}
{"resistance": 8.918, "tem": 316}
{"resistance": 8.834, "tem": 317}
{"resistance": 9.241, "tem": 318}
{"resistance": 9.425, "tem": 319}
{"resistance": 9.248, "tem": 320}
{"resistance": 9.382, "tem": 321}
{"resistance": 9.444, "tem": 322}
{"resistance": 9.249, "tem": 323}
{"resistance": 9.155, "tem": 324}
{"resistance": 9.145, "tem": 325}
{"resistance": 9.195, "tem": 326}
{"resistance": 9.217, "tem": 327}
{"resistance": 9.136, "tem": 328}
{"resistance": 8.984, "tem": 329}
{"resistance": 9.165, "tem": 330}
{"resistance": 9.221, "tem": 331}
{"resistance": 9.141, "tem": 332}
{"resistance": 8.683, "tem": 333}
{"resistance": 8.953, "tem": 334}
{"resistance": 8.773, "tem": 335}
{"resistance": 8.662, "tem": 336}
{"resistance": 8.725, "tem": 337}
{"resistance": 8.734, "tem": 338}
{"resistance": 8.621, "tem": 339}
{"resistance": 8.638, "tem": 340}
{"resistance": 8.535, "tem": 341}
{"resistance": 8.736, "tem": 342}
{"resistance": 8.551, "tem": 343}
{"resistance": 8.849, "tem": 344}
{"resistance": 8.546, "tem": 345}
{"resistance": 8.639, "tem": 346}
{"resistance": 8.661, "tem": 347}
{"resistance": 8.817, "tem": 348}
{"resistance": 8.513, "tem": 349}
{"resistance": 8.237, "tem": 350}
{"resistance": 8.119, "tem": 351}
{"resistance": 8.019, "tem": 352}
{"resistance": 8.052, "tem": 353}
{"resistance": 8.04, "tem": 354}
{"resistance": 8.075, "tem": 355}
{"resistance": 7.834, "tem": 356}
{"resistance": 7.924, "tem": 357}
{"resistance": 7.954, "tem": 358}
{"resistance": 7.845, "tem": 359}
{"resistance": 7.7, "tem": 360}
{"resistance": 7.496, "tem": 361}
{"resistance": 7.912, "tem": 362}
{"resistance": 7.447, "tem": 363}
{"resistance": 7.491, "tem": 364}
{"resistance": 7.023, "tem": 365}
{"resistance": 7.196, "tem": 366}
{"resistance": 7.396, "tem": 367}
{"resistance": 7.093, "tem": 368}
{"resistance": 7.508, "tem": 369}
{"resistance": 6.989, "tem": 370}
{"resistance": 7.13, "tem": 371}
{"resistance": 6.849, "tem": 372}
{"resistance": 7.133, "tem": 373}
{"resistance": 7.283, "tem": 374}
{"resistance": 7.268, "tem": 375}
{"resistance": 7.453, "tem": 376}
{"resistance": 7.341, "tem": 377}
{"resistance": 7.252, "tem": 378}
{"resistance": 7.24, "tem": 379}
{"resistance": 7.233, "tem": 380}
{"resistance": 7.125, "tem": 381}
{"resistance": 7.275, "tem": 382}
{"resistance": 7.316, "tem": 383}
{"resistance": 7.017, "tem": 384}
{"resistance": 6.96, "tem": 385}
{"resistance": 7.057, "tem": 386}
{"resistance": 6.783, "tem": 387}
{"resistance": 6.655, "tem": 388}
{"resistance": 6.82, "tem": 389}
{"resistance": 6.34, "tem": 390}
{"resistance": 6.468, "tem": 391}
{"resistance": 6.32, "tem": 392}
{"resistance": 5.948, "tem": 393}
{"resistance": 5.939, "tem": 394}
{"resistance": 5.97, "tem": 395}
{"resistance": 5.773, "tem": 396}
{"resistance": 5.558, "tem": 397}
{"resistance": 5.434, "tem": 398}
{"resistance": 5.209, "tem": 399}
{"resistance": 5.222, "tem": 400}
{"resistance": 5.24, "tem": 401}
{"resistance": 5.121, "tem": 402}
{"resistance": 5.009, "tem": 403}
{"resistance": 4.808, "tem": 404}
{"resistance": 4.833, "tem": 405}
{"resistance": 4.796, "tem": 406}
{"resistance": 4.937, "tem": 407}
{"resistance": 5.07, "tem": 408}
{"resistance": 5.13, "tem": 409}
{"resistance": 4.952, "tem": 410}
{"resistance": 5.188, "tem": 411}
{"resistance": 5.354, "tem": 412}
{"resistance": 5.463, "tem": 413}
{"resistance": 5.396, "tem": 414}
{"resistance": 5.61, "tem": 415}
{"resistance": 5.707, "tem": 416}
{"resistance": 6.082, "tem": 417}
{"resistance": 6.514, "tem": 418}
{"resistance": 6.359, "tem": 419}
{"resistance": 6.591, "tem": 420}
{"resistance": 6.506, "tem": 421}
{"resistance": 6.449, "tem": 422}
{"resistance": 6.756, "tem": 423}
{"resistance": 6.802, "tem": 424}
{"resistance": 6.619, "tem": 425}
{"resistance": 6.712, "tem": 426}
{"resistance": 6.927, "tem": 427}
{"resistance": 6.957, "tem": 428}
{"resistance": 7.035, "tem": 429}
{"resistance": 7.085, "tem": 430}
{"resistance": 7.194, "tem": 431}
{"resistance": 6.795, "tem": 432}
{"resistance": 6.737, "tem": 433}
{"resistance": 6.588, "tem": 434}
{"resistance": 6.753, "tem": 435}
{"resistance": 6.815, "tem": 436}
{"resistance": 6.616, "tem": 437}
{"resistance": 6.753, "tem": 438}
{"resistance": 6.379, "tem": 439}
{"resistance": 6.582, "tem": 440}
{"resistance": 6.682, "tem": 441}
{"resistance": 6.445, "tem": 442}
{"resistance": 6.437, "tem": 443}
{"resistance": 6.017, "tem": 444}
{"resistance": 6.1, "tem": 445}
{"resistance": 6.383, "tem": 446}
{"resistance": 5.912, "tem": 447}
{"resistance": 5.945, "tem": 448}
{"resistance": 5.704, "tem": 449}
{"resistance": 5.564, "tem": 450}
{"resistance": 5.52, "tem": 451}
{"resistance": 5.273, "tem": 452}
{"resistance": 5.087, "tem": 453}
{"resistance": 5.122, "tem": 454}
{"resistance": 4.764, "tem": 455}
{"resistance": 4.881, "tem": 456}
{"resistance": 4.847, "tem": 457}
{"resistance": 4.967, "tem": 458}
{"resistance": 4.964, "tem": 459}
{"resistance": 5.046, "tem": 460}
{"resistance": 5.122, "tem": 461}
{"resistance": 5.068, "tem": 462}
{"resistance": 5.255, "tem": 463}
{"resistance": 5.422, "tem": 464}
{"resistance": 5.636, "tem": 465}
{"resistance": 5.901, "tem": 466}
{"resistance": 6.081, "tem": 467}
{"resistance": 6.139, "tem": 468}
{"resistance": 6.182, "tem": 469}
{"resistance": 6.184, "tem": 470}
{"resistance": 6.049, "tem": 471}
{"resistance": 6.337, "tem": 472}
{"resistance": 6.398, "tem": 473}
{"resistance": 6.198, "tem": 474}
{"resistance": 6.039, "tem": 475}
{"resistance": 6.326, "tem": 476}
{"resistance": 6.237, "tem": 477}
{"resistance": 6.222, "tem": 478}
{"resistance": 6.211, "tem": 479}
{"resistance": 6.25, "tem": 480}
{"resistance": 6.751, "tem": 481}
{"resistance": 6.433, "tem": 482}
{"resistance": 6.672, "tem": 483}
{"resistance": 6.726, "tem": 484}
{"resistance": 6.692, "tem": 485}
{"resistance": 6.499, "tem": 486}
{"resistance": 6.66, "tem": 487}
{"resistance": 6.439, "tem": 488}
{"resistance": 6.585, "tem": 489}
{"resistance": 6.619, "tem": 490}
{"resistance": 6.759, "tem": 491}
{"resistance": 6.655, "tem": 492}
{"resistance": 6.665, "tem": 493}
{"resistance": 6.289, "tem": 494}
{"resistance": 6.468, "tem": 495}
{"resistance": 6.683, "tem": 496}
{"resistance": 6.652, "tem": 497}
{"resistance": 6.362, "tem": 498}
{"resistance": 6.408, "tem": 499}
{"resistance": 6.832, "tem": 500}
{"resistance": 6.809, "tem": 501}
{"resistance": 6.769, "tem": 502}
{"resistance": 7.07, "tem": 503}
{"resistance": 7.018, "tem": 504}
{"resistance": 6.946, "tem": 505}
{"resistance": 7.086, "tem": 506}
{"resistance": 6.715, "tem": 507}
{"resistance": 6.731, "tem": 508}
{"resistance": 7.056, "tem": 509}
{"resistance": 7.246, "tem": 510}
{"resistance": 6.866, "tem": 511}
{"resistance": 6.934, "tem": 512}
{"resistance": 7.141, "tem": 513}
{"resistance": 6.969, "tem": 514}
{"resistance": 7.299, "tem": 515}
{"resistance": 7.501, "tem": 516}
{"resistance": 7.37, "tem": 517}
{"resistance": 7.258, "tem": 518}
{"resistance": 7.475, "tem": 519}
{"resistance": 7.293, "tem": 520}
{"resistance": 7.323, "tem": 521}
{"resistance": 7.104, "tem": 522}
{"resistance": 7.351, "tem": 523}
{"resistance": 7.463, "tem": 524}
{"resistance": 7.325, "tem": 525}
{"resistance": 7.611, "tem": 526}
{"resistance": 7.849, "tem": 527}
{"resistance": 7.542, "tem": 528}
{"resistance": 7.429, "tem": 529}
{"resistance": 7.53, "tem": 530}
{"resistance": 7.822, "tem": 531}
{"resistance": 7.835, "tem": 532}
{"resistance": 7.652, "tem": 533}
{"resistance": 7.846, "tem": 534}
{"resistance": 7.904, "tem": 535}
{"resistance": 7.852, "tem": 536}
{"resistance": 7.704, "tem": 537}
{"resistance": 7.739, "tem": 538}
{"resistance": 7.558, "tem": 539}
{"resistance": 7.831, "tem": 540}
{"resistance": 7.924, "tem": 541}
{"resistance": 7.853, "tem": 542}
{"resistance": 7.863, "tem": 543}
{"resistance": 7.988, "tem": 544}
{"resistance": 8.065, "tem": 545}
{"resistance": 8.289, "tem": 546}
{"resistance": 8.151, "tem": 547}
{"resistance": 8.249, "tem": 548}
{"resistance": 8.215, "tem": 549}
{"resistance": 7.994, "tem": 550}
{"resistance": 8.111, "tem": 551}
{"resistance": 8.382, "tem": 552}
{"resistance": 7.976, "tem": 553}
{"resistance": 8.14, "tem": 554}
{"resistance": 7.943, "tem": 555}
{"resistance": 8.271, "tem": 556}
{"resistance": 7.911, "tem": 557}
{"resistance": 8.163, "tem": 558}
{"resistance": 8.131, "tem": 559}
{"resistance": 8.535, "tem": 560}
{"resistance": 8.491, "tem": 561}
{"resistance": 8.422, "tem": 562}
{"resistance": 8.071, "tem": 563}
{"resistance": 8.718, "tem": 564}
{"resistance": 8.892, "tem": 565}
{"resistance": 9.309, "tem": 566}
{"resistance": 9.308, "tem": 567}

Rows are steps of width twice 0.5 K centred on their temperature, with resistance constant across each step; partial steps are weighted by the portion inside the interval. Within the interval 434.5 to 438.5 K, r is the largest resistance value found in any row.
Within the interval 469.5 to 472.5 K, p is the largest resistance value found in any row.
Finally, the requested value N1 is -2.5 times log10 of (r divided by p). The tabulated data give -0.08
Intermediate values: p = 6.337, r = 6.815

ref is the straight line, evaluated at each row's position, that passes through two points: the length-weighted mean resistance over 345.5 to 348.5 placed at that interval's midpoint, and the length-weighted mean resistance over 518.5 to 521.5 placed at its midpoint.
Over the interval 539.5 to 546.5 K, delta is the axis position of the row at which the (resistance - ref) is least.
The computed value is 540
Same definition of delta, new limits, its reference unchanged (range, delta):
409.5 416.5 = 410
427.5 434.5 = 434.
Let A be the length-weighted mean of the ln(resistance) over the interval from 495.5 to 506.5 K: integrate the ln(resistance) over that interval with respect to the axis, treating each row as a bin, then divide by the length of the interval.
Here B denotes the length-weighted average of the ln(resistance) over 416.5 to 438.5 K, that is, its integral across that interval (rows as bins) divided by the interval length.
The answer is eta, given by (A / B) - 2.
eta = -0.99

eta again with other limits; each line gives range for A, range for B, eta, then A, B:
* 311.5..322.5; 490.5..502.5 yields -0.83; 2.20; 1.89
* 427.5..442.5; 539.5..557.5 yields -1.08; 1.91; 2.09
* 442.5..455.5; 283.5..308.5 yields -1.21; 1.73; 2.20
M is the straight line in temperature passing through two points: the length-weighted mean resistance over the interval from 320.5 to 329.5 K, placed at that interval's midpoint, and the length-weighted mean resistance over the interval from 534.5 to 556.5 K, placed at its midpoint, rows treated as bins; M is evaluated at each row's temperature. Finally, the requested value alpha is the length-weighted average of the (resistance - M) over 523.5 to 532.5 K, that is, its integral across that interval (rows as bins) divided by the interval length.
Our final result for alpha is -0.5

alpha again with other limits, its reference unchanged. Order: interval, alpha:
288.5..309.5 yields -0.4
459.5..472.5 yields -2.7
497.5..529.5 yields -1.0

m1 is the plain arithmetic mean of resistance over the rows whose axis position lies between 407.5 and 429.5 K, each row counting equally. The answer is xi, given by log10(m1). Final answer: 0.79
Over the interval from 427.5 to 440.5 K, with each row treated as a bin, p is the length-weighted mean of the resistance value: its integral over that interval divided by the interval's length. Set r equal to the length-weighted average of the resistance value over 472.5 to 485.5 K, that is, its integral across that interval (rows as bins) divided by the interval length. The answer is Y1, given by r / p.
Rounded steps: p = 6.8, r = 6.4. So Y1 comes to 0.94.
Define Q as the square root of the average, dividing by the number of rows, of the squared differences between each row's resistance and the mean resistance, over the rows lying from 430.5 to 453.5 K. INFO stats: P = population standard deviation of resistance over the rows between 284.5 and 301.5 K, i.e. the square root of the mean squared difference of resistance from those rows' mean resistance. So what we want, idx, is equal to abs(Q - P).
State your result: 0.37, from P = 0.17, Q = 0.54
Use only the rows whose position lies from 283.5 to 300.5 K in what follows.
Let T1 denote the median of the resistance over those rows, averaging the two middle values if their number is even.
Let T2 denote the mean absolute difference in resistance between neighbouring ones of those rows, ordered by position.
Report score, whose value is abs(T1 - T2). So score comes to 8.8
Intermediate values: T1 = 9.1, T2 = 0.23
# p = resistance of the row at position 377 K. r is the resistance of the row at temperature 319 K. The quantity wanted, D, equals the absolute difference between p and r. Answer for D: 2.1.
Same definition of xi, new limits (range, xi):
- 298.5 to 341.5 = 0.95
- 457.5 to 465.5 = 0.71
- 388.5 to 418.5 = 0.74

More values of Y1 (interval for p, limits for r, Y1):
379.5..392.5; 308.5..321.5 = 1.30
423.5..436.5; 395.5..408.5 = 0.75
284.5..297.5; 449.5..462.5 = 0.56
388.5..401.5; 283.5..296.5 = 1.55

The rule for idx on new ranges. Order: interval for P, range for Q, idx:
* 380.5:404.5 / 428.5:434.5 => 0.58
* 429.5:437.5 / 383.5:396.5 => 0.24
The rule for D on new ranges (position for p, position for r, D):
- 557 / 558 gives 0.3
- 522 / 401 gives 1.9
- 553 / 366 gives 0.8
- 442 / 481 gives 0.3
